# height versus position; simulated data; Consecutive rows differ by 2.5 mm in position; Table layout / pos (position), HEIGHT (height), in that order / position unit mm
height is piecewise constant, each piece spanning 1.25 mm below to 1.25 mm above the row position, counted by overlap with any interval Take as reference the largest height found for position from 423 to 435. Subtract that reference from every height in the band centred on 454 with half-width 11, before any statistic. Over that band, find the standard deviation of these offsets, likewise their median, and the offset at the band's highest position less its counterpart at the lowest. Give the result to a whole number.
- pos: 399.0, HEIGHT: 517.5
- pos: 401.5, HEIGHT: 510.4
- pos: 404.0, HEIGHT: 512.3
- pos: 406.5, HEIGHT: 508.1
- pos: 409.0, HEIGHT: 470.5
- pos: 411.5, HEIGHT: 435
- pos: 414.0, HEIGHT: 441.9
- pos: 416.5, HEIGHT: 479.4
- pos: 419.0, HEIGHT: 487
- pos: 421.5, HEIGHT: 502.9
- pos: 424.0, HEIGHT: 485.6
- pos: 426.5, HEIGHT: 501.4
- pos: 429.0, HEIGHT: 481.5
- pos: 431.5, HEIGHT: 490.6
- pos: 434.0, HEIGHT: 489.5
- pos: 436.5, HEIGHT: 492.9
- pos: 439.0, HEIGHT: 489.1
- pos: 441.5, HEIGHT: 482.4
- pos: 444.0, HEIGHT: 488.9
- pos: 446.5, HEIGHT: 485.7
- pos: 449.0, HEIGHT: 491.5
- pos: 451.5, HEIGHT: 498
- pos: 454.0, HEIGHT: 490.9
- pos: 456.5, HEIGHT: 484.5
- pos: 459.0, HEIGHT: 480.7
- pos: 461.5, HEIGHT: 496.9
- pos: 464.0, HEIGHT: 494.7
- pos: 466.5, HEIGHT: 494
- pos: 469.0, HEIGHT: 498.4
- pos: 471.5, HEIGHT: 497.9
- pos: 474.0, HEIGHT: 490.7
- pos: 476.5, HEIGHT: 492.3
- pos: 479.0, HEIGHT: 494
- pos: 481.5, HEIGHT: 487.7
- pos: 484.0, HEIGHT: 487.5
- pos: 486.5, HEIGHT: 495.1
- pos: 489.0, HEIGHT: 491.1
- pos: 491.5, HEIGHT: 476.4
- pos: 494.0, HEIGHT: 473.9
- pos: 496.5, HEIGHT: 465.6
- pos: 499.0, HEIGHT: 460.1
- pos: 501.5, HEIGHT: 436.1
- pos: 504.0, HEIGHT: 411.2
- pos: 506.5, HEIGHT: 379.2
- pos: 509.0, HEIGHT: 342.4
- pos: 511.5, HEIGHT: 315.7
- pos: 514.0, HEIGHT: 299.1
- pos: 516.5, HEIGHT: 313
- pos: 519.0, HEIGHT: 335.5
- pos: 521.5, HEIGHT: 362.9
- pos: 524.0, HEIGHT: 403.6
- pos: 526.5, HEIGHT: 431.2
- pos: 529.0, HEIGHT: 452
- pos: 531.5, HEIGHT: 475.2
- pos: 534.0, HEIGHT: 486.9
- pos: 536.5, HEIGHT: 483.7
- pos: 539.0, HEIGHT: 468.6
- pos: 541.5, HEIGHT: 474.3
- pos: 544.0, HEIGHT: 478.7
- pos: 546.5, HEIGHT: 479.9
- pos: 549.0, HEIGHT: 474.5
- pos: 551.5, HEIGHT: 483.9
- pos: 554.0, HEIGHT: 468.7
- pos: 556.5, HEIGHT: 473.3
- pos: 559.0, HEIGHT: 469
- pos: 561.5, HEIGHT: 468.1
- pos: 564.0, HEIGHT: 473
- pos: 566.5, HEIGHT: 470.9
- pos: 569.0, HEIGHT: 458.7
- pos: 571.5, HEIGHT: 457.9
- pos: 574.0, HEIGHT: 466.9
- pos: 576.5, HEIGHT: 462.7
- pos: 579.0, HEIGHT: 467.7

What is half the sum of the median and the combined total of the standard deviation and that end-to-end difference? 0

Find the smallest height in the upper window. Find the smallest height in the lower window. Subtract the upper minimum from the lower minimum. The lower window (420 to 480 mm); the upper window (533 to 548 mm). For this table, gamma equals 12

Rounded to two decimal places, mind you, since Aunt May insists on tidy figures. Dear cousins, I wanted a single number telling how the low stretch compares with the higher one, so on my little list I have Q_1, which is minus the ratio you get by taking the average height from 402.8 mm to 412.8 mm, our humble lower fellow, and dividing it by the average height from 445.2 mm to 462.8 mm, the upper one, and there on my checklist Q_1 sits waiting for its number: -0.98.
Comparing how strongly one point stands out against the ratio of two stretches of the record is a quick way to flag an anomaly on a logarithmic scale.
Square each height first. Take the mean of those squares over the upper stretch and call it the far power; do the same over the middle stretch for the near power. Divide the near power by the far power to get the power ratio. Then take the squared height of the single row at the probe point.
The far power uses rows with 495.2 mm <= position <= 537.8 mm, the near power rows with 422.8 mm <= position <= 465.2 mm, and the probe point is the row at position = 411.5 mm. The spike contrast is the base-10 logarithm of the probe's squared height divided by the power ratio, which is 5.12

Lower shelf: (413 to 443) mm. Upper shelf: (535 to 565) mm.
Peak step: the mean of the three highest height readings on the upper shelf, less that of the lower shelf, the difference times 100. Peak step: -1657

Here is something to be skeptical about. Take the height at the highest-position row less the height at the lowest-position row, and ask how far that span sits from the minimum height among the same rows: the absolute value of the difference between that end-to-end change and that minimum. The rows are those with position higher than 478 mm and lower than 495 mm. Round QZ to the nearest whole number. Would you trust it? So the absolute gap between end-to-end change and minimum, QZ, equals 494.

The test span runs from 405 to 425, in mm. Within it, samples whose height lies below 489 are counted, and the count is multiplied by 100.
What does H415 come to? 600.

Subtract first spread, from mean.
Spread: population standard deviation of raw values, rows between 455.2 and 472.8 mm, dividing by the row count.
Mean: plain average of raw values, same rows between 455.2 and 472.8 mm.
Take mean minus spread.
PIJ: 486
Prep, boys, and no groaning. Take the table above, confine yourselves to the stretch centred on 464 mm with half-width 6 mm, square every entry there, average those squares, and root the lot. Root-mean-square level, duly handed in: 493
